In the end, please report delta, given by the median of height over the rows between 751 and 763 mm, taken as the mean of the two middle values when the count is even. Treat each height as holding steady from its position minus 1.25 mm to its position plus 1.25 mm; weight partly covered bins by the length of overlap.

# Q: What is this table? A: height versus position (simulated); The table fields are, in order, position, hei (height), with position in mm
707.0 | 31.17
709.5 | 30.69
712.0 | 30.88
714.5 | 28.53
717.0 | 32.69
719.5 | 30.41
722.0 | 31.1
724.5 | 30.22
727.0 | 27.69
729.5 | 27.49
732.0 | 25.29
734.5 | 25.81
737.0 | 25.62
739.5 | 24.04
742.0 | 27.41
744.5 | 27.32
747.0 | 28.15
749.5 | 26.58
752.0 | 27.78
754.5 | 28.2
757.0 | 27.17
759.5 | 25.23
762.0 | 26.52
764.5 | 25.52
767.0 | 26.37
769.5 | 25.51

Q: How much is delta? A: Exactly 27.2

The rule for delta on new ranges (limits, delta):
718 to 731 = 30.2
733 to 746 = 25.8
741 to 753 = 27.4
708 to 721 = 30.7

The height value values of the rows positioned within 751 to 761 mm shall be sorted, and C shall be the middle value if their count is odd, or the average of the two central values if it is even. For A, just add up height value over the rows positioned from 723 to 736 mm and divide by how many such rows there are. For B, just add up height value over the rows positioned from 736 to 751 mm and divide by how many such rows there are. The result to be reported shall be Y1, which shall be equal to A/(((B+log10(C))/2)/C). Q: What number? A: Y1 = 54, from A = 27.3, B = 26.5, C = 27.5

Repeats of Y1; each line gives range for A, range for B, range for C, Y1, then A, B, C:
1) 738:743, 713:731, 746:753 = 46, 25.7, 29.7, 27.8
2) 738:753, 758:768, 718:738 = 54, 26.9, 25.9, 27.6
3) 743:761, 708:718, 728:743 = 44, 27.2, 30.7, 25.7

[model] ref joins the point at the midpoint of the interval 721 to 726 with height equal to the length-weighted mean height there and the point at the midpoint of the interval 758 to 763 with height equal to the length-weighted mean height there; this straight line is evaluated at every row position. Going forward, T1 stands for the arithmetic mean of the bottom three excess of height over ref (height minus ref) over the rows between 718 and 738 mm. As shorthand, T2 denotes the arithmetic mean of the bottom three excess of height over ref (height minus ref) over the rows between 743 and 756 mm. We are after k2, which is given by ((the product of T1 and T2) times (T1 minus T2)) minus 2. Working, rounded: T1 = -3.6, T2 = -0.2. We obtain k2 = -5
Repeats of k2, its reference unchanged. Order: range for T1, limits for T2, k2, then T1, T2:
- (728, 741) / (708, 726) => -18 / -4.0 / -1.9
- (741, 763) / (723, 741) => 8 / -0.8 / -4.0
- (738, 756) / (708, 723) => -2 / -2.0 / -1.9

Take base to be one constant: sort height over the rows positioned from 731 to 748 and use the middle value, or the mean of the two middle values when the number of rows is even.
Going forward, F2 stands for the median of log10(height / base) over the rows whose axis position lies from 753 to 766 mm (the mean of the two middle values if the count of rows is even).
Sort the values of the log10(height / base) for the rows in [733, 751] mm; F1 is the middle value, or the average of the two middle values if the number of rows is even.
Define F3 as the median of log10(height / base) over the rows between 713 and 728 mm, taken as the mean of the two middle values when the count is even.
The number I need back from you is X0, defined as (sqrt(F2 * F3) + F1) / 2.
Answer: 0.021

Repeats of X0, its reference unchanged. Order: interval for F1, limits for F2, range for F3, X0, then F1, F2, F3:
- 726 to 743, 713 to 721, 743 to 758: 0.022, 0.0000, 0.071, 0.028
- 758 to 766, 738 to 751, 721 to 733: 0.011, -0.0049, 0.025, 0.031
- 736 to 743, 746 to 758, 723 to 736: 0.013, -0.0032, 0.032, 0.027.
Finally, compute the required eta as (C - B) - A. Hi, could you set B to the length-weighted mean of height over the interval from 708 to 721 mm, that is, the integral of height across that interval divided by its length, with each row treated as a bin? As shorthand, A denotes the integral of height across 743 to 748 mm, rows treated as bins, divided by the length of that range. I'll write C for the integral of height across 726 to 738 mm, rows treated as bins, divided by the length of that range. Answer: -32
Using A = 27.7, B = 30.7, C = 26.4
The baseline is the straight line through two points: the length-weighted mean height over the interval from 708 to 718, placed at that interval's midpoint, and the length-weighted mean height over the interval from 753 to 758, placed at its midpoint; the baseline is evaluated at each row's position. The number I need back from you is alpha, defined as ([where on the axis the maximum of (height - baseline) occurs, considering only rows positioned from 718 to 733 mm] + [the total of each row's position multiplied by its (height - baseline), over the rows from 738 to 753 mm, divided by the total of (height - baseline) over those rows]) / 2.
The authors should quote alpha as 732.3 mm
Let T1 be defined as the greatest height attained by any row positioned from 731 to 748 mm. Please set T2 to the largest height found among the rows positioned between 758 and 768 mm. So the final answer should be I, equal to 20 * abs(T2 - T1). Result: 33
